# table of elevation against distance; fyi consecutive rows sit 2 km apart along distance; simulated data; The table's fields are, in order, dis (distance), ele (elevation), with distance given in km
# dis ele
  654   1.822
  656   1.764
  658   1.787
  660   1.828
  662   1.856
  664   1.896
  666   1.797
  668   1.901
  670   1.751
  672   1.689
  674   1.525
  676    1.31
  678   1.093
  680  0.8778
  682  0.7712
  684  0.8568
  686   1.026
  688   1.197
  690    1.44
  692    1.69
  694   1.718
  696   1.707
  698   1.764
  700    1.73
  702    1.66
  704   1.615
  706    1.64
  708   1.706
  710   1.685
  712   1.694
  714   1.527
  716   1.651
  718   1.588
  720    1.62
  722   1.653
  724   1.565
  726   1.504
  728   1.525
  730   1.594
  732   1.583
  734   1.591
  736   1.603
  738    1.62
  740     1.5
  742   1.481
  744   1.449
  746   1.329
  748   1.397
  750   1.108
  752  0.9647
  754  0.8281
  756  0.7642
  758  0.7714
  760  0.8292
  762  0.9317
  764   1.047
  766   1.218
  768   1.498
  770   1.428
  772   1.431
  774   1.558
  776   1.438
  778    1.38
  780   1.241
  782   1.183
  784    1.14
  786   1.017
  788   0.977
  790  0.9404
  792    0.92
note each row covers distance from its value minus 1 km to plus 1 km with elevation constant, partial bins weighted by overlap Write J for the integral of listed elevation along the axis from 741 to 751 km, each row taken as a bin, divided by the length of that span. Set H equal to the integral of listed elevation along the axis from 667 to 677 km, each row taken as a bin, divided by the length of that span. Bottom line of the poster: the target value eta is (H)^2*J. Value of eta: 3.6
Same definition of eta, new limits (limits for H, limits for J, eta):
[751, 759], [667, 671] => 1.3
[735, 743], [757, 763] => 2.0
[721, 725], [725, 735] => 4.0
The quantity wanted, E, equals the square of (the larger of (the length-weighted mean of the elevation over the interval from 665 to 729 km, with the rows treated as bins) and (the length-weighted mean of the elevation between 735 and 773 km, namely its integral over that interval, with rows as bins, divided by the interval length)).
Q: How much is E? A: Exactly 2.29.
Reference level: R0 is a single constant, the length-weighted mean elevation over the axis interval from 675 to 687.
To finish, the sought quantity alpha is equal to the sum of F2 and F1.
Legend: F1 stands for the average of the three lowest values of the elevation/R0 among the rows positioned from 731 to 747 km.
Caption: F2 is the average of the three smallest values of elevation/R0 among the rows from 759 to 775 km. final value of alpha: 2.38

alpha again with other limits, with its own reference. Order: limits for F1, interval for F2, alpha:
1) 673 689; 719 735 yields 2.39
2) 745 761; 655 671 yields 2.58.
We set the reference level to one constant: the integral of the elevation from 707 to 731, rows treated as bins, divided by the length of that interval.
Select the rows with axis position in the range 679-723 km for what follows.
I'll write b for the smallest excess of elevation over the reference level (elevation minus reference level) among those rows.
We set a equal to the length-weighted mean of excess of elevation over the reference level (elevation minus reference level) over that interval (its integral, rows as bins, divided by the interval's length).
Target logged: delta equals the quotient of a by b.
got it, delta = 0.14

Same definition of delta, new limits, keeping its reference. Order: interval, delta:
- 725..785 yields 0.37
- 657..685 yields 0.14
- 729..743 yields 0.33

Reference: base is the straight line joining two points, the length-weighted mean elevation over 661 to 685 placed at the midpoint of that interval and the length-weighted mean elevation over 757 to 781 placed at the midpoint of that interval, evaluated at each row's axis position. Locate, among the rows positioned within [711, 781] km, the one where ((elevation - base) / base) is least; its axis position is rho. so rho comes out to 756 km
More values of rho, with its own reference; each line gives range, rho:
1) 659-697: 682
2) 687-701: 688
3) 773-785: 784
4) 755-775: 756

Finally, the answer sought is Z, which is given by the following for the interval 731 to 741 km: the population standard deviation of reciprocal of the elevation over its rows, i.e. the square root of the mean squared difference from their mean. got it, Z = 0.02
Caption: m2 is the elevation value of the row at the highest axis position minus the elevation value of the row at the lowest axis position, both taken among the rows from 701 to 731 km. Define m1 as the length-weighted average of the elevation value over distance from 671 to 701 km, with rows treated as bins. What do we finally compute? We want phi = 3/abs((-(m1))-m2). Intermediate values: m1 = 1.4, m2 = -0.1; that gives 2.3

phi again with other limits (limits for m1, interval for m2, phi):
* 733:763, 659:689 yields 5.2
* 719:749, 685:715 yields 1.5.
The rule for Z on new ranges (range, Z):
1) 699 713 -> 0.01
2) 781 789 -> 0.07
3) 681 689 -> 0.18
